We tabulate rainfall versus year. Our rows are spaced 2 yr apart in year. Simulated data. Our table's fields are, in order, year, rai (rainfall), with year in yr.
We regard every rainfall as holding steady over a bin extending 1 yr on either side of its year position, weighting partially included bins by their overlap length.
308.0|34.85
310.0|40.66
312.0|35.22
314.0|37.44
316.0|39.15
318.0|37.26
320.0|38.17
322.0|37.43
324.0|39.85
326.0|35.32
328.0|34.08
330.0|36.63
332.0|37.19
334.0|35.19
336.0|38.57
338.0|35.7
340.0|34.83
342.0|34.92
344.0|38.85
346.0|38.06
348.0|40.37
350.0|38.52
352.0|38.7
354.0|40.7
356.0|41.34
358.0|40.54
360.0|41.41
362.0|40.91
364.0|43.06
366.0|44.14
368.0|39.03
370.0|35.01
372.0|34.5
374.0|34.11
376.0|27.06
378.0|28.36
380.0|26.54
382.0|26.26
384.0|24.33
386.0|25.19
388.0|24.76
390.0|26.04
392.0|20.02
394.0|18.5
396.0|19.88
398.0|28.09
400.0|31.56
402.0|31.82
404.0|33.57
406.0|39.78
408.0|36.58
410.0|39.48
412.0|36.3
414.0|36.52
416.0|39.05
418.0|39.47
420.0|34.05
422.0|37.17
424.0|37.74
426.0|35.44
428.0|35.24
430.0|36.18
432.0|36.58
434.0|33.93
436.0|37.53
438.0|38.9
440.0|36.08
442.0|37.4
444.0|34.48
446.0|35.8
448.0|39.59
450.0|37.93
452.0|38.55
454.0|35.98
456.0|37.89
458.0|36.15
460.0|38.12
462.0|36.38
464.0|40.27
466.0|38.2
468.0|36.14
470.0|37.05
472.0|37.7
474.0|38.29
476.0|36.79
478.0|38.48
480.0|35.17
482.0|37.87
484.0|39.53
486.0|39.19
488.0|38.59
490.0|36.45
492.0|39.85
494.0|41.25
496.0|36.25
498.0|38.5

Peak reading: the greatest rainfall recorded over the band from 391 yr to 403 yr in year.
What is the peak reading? 31.82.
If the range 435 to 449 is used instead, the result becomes 39.59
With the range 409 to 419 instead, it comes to 39.48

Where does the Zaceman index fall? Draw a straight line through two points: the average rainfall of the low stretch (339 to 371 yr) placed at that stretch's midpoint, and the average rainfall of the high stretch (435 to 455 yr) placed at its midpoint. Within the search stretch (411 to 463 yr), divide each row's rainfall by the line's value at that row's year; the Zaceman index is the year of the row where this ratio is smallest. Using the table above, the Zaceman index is 420.0 yr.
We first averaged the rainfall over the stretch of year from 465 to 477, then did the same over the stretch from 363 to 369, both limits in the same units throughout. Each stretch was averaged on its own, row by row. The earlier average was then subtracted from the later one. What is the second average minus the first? 4.7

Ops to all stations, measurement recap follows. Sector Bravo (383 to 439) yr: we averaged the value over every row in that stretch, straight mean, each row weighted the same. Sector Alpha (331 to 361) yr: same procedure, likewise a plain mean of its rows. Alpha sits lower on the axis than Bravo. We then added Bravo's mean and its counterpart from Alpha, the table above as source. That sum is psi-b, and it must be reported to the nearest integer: 71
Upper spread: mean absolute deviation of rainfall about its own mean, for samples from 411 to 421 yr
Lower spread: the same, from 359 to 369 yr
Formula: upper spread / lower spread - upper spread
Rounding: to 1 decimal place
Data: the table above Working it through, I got -0.6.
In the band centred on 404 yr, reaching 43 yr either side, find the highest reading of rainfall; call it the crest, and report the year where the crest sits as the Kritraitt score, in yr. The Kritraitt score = 366.0 yr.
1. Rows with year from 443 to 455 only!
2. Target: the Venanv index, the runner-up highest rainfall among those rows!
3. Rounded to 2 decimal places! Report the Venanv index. 38.55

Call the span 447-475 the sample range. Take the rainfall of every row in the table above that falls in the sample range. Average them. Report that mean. 37.7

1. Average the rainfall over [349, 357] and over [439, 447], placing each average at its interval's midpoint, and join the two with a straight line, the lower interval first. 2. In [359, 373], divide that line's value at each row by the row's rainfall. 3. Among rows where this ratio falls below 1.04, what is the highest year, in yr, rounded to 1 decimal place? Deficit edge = 368.0 yr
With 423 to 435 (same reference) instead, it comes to 432.0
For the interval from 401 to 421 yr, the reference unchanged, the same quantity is 418.0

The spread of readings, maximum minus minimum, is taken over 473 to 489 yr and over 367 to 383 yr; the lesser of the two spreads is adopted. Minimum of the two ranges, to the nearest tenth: 4.4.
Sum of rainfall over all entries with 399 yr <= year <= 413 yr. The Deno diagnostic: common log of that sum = 2.40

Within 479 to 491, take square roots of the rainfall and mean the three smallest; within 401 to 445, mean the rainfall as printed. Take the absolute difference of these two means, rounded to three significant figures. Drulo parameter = 30.5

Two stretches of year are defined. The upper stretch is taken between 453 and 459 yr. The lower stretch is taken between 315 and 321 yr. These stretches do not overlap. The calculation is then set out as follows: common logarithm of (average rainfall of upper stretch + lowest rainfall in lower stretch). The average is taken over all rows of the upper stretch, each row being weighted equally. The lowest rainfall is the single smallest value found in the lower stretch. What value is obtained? 1.87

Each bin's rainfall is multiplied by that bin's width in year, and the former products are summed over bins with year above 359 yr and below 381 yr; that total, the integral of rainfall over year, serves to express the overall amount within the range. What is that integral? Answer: 788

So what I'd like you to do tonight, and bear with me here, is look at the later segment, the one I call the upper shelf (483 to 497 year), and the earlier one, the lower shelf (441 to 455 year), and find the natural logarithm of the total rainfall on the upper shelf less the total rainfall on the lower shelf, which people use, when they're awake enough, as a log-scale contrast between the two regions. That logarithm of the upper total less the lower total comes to 2.4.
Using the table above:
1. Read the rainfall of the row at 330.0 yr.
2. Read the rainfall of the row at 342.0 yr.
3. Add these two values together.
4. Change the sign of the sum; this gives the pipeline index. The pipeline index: -72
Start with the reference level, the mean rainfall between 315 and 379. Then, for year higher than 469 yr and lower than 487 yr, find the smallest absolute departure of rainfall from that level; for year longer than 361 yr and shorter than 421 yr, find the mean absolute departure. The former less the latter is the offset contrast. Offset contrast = -7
